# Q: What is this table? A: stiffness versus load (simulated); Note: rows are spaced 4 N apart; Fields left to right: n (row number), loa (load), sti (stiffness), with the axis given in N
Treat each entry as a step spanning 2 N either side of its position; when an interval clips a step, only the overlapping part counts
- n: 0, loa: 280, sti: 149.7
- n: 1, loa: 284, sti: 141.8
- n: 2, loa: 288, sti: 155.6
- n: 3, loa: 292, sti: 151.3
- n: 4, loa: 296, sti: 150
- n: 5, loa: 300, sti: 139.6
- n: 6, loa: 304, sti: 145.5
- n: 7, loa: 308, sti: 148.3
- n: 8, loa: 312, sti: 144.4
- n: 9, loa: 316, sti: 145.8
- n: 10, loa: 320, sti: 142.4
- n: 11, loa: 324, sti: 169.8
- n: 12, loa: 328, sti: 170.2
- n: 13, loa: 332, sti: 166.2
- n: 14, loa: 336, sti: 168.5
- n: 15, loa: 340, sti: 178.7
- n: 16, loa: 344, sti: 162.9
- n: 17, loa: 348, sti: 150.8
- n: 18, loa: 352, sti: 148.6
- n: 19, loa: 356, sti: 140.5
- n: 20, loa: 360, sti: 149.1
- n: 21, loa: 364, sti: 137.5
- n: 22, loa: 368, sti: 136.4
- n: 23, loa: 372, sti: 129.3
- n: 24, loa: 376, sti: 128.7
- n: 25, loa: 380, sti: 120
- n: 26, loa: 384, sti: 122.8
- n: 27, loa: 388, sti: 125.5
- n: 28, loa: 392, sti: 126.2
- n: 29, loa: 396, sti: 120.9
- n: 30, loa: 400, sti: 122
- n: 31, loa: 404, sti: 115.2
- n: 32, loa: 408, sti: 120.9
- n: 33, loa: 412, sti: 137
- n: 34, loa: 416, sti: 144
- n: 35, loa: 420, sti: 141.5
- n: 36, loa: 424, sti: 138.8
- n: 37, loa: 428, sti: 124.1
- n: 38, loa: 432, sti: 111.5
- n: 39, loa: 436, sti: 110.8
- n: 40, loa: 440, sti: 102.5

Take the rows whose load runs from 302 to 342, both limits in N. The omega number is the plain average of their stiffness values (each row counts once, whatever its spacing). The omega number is 158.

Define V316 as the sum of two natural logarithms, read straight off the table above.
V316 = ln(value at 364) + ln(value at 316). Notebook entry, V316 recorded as 9.9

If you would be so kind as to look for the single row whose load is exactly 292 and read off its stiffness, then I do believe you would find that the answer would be 151.3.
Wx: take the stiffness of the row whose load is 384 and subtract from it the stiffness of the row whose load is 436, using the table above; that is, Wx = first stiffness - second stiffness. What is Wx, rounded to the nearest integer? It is 12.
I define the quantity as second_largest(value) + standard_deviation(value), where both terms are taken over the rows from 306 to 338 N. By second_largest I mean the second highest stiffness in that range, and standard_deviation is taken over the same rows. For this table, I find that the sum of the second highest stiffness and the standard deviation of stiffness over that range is 182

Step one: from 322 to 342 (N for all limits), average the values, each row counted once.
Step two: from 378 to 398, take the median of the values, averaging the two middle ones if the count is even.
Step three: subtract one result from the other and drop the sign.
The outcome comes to 48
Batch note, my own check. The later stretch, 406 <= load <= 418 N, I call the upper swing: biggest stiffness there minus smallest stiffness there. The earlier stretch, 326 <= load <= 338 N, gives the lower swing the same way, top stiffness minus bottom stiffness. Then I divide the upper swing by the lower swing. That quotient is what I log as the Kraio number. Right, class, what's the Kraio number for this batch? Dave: 5.8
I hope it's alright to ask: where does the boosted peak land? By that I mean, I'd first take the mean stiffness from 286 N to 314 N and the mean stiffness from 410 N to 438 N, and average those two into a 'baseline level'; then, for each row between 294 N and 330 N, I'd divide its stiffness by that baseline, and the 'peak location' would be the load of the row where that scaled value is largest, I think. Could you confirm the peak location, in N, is 328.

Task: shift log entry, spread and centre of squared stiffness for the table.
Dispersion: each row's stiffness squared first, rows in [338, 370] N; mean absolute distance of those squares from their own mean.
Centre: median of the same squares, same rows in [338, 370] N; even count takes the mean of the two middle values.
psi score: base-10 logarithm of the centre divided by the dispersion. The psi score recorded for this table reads 0.84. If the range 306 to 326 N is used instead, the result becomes 0.93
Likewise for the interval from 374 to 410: 1.31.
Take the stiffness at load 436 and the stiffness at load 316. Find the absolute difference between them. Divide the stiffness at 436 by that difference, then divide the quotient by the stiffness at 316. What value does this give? 0.022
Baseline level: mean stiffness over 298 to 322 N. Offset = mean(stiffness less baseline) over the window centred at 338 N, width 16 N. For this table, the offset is 25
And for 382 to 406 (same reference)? -22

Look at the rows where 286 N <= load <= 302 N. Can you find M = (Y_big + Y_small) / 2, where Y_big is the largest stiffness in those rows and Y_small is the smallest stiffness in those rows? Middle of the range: 147.6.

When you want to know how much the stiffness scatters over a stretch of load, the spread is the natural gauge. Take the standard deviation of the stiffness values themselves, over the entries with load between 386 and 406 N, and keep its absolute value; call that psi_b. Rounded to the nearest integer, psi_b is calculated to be 4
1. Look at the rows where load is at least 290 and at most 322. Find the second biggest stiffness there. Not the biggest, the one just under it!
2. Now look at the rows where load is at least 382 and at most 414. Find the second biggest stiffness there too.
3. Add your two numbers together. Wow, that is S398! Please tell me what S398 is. 276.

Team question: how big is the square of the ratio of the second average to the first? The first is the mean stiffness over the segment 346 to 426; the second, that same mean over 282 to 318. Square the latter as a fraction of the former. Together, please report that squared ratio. 1.22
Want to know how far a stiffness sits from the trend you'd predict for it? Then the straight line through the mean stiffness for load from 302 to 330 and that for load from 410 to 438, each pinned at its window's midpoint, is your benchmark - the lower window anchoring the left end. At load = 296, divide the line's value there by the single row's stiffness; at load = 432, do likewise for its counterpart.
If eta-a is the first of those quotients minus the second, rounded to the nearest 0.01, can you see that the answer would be -0.10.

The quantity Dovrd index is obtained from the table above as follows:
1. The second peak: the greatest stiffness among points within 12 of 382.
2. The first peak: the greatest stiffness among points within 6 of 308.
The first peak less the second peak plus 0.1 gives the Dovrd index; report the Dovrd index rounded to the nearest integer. 19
